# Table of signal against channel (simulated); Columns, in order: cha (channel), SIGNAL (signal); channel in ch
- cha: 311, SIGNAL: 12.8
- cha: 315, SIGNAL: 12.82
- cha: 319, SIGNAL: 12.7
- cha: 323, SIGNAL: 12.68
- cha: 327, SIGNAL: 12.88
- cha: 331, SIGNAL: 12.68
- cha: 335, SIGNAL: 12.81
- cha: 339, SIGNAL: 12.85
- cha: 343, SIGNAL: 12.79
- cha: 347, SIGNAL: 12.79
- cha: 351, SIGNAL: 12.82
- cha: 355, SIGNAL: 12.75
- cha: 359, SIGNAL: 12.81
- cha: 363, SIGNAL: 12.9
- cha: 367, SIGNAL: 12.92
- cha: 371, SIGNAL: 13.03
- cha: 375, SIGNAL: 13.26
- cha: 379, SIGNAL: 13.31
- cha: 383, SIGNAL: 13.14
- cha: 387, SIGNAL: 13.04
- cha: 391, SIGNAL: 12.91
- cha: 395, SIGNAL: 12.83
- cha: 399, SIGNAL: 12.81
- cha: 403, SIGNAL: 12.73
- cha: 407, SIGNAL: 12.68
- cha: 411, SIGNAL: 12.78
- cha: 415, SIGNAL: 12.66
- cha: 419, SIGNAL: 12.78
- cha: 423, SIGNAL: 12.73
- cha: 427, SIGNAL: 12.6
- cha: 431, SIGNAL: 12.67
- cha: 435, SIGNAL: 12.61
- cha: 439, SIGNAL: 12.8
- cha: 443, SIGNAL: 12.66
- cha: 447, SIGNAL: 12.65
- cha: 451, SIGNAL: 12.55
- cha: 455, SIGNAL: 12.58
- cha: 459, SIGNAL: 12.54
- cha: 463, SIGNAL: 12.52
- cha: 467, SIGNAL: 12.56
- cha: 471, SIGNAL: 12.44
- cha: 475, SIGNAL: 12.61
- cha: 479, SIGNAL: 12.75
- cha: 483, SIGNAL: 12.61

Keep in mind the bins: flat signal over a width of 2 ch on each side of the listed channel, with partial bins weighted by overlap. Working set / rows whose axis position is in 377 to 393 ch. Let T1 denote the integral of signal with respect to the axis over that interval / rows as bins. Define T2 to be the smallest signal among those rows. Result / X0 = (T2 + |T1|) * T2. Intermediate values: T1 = 210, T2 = 12.91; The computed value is 2873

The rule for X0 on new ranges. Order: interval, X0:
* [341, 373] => 5406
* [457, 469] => 2041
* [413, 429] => 2718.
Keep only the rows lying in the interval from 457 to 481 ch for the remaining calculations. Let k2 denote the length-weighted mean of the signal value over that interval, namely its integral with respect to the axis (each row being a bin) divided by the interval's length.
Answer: 12.6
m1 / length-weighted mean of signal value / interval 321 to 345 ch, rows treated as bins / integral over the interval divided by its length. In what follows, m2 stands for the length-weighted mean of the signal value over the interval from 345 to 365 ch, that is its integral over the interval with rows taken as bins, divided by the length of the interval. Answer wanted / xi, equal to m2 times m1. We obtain 164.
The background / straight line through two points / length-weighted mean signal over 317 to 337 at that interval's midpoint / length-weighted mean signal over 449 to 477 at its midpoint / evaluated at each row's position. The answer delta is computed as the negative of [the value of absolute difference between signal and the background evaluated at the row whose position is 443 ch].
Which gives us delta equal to -0.09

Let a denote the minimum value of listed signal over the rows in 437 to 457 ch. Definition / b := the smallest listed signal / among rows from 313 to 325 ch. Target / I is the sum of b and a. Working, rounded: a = 12.55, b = 12.68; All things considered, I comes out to 25.2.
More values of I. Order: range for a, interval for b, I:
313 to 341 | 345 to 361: 25.4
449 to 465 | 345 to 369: 25.3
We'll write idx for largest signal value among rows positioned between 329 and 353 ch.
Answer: 12.85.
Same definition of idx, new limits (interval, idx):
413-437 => 12.78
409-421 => 12.78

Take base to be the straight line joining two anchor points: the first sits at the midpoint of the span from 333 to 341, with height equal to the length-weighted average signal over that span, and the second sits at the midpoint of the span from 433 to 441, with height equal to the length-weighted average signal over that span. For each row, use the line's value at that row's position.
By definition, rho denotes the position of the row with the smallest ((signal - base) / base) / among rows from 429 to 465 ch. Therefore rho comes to 463 ch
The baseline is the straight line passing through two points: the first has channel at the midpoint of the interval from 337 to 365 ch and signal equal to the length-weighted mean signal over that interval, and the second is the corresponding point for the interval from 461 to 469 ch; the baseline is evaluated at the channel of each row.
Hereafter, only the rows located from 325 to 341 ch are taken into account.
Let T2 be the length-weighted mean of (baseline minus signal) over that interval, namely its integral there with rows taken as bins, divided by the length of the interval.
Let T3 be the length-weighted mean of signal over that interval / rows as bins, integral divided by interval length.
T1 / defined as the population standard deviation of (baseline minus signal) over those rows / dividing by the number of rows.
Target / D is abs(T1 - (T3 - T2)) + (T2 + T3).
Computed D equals 25.5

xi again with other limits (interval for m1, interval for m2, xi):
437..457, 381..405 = 163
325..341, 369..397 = 167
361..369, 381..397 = 168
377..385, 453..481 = 166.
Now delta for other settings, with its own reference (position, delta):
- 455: -0.02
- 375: -0.58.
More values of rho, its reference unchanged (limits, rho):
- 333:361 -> 355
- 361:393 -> 363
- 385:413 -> 407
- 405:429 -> 427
